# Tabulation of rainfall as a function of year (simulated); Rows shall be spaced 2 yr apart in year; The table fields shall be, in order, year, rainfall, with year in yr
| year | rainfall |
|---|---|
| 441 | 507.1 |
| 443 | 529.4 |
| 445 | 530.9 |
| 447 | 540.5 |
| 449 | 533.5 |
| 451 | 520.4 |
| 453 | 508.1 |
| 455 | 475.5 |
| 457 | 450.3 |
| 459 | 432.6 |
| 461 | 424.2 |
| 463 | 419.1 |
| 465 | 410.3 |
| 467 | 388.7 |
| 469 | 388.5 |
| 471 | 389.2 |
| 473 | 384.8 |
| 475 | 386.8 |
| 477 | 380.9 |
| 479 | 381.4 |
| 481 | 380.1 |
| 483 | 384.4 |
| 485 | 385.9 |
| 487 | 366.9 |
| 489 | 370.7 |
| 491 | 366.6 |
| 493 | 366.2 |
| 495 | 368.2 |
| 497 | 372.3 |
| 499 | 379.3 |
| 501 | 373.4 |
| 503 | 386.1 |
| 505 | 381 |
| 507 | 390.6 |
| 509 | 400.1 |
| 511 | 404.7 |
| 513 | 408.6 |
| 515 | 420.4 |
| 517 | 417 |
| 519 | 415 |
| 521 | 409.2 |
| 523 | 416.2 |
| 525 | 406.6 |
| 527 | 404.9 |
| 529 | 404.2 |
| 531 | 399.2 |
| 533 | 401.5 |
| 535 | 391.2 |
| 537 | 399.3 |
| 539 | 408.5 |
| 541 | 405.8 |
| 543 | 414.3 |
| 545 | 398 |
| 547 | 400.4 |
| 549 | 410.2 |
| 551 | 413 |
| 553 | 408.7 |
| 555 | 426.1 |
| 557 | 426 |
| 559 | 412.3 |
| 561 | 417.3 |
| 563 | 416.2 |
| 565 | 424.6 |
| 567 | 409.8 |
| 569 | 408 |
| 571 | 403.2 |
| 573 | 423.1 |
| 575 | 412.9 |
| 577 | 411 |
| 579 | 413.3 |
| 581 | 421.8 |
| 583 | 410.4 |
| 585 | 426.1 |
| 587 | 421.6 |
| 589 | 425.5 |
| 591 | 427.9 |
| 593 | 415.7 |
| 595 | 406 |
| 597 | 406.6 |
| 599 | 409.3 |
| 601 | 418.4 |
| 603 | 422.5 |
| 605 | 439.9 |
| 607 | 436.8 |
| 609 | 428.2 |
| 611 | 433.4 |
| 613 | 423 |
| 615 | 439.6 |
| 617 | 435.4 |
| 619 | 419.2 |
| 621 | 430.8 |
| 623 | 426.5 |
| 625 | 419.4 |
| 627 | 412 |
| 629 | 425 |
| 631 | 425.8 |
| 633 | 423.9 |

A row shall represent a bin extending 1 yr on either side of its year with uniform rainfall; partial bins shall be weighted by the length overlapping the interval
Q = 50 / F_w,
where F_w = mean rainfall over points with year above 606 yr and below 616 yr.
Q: 0.116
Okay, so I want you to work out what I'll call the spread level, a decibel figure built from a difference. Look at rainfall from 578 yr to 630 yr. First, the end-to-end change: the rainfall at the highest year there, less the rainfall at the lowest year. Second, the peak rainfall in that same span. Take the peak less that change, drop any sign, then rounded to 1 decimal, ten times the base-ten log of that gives 26.3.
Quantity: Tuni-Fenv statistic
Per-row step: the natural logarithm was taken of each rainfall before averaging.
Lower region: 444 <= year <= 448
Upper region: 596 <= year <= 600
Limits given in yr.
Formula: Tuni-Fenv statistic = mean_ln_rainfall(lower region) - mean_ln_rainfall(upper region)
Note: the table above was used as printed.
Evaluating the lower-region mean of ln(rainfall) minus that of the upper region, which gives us 0.27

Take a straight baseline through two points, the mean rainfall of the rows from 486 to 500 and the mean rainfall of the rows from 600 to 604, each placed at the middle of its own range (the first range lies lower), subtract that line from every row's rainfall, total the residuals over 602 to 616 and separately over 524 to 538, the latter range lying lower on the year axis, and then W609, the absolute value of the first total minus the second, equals 36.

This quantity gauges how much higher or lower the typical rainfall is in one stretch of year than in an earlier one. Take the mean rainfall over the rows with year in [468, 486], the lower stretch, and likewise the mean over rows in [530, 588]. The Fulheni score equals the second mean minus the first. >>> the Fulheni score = 26.8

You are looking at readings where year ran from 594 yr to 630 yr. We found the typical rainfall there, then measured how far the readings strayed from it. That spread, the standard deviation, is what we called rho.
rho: 11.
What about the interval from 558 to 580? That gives 6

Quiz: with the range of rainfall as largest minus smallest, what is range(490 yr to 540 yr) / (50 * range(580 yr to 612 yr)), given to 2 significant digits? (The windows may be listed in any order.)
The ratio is 0.032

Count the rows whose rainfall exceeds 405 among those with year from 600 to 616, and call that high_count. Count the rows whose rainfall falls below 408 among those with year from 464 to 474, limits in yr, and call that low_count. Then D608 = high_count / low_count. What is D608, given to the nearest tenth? 2.0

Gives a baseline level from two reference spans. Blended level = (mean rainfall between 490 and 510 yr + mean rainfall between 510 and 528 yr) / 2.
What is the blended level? 395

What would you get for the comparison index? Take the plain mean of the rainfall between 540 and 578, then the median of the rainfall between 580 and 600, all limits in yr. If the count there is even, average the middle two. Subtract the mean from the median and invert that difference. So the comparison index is 0.17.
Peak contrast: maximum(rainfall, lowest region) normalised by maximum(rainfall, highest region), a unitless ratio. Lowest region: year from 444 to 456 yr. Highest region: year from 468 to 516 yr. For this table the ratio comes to 1.29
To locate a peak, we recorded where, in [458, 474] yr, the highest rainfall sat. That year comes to 459 yr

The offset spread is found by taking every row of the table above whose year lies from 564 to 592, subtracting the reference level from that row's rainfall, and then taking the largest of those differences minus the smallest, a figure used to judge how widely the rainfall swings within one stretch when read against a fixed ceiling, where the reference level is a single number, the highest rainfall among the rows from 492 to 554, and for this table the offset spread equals 25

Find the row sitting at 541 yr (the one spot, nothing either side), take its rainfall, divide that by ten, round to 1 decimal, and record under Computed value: 40.6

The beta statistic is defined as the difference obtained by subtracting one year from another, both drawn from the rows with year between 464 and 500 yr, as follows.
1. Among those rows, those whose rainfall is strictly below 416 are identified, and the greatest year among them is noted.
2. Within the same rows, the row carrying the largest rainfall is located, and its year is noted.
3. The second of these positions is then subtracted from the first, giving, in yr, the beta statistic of 34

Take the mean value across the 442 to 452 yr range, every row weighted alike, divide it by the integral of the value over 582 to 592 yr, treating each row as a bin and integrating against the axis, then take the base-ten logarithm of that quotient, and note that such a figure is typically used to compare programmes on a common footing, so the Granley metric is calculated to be -0.90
